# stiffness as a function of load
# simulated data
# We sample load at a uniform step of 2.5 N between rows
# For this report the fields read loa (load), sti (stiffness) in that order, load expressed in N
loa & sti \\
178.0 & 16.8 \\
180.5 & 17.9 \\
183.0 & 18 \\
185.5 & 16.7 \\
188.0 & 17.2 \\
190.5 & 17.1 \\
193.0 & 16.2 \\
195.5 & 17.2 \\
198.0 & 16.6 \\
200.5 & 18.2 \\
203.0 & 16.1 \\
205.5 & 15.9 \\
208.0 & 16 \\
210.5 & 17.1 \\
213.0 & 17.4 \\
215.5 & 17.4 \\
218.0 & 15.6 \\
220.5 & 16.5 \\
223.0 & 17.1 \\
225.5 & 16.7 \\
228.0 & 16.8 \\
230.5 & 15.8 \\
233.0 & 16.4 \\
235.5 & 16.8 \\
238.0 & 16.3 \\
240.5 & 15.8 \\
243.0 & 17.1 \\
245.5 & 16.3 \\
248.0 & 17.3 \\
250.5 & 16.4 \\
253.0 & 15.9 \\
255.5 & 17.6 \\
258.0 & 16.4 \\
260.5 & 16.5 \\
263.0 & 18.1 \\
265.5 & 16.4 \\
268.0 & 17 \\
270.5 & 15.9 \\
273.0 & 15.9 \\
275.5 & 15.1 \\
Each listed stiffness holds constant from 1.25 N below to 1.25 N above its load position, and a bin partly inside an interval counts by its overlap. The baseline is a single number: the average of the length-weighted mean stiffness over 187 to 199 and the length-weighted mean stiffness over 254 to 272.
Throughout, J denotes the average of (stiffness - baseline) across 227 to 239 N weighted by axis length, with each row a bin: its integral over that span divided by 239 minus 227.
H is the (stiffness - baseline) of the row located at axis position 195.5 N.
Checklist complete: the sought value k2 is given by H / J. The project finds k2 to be -1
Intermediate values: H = 0.4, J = -0.42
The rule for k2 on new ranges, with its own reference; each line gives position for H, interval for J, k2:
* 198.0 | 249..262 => 1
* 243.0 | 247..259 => -2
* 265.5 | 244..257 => 3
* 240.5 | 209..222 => 22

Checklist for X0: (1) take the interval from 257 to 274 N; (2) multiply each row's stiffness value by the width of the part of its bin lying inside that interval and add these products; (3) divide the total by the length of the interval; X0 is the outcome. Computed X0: 16.6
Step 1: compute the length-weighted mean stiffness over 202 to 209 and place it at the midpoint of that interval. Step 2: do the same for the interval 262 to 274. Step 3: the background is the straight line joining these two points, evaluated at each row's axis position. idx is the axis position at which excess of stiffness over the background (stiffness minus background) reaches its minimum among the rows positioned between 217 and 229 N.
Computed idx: 218.0 N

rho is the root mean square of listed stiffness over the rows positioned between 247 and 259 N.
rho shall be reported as 16.7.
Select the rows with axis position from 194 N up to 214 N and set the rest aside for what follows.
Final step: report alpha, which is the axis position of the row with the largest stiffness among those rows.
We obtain 200.5 N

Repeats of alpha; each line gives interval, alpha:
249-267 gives 263.0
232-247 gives 243.0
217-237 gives 223.0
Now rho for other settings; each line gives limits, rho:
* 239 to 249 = 16.6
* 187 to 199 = 16.9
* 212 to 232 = 16.7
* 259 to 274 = 16.7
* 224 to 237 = 16.5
